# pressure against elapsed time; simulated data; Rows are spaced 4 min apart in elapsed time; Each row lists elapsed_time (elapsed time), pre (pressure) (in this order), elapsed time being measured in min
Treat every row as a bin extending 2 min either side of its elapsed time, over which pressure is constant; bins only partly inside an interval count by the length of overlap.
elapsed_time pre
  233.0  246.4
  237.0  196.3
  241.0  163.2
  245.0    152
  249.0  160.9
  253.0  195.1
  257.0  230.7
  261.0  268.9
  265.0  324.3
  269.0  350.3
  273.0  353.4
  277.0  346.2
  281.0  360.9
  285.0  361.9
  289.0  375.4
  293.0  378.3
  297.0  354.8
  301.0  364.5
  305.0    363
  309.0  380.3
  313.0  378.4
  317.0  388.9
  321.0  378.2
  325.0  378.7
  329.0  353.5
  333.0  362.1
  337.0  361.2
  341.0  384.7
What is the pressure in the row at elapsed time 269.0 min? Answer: 350.3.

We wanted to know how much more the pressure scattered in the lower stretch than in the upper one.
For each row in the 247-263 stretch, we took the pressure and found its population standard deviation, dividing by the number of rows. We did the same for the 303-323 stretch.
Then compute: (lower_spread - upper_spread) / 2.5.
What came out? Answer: 13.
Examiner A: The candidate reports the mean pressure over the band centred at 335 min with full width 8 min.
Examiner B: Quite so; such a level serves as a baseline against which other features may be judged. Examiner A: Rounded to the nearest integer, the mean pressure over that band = 362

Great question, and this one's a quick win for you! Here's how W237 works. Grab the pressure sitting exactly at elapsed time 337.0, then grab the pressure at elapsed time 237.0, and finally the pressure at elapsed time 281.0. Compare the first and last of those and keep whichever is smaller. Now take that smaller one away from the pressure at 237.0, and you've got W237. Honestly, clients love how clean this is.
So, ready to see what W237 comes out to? -165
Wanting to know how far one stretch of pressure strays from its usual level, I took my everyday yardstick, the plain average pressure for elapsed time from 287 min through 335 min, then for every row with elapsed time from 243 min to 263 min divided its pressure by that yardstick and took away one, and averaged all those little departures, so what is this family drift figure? -0.46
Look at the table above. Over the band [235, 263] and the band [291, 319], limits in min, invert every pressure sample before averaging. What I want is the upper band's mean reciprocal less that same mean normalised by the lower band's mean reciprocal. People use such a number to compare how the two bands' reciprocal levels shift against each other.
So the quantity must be -0.50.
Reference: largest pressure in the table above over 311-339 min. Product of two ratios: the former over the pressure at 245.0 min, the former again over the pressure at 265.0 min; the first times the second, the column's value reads 3.1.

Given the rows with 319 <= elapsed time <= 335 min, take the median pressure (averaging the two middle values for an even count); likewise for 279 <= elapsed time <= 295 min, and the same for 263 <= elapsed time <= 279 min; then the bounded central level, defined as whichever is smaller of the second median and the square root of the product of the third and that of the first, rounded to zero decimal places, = 359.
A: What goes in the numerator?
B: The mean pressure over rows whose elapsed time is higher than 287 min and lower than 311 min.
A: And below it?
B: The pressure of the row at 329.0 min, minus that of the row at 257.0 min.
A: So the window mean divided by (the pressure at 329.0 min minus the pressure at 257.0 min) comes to 3.0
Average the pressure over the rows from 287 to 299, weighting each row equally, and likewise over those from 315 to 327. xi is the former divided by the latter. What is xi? 0.97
